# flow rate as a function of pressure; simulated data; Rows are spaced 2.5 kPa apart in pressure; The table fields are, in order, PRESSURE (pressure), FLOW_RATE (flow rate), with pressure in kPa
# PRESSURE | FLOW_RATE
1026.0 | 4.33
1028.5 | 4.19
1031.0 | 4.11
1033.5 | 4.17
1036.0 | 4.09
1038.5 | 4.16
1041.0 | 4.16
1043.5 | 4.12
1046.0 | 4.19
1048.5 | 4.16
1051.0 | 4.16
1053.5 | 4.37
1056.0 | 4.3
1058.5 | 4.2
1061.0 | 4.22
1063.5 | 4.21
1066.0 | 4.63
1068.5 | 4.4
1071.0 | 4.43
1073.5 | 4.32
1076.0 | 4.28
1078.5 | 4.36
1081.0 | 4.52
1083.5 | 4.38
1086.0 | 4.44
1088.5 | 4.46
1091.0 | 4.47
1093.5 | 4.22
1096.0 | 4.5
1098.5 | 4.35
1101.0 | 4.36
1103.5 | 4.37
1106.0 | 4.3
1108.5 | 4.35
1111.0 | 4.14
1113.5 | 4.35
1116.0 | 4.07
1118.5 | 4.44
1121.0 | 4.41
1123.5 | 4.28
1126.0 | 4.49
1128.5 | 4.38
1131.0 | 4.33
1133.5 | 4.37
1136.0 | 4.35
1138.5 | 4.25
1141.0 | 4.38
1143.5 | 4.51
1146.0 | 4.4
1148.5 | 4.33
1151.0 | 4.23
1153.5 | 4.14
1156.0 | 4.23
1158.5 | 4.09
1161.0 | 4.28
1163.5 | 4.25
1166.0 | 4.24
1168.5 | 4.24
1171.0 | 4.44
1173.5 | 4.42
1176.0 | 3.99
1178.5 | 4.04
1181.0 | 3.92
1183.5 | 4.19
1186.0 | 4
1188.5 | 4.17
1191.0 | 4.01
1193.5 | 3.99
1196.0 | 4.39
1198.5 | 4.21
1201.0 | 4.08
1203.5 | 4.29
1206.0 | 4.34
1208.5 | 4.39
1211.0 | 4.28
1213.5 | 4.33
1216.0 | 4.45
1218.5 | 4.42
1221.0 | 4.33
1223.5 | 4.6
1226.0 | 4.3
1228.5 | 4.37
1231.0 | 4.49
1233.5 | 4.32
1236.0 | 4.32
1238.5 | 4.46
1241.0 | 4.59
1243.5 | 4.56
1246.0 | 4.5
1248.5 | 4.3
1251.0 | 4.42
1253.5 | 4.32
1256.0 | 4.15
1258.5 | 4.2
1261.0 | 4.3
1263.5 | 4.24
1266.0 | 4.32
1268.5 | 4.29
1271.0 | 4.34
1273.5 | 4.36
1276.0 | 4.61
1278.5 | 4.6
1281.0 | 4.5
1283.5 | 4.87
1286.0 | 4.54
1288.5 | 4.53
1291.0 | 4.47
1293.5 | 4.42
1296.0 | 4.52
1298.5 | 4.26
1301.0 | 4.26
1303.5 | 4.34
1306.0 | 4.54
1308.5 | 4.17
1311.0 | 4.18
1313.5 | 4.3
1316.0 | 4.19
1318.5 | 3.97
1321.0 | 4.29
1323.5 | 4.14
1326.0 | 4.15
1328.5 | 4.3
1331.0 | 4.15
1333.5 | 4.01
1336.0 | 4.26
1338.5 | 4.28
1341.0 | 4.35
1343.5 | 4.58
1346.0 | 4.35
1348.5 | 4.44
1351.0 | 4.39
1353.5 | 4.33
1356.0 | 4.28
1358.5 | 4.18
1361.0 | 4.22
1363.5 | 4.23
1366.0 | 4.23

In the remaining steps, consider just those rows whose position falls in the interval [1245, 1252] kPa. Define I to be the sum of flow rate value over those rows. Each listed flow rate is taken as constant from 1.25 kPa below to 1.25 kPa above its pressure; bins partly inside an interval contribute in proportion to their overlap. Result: 13.2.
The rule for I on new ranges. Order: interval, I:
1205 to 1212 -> 13.0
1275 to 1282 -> 13.7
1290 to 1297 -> 13.4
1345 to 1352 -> 13.2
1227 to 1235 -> 13.2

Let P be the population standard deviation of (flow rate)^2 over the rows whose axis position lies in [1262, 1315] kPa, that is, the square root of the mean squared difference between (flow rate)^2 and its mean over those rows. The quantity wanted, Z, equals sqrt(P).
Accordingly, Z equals 1.23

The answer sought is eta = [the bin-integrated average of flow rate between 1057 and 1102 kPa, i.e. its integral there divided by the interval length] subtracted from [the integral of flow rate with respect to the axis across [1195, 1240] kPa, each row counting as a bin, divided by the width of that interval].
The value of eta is -0.02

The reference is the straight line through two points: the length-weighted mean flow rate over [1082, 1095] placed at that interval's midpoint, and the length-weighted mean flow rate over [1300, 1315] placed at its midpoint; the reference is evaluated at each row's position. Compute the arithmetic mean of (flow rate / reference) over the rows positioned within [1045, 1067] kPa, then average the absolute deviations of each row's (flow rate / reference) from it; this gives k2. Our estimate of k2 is 0.0247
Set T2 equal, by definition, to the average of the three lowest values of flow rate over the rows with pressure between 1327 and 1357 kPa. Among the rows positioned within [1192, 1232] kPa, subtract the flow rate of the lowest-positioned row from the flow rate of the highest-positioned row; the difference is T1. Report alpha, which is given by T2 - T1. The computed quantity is 3.6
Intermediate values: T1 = 0.50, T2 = 4.14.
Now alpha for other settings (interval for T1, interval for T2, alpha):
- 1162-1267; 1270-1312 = 4.1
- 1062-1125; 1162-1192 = 3.9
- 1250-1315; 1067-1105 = 4.4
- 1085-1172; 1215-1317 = 4.2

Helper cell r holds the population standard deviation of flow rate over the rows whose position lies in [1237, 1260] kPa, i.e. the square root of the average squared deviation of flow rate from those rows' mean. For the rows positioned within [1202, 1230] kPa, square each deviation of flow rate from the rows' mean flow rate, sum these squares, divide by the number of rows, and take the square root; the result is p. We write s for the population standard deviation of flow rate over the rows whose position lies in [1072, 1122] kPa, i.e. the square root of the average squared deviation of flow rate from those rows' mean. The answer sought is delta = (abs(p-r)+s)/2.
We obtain 0.08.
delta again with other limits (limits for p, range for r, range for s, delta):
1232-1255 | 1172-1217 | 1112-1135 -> 0.09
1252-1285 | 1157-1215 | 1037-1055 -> 0.06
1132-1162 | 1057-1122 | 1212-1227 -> 0.06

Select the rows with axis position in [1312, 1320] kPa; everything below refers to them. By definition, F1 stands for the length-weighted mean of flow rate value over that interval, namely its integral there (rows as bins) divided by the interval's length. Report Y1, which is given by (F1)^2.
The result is 17.3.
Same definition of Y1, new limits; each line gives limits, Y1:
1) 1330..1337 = 17.1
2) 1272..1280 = 20.4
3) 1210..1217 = 18.9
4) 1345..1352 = 19.3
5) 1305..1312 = 18.4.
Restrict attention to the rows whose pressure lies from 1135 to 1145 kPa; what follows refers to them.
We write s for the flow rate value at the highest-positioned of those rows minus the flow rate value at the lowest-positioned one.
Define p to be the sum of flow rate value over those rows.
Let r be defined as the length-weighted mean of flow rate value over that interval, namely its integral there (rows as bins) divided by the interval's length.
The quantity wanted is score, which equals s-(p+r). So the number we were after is -22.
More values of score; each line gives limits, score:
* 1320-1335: -29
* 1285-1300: -31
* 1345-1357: -26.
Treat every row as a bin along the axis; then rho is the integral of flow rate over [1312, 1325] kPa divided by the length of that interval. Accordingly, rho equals 4.18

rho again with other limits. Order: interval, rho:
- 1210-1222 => 4.36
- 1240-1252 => 4.47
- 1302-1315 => 4.30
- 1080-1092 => 4.45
